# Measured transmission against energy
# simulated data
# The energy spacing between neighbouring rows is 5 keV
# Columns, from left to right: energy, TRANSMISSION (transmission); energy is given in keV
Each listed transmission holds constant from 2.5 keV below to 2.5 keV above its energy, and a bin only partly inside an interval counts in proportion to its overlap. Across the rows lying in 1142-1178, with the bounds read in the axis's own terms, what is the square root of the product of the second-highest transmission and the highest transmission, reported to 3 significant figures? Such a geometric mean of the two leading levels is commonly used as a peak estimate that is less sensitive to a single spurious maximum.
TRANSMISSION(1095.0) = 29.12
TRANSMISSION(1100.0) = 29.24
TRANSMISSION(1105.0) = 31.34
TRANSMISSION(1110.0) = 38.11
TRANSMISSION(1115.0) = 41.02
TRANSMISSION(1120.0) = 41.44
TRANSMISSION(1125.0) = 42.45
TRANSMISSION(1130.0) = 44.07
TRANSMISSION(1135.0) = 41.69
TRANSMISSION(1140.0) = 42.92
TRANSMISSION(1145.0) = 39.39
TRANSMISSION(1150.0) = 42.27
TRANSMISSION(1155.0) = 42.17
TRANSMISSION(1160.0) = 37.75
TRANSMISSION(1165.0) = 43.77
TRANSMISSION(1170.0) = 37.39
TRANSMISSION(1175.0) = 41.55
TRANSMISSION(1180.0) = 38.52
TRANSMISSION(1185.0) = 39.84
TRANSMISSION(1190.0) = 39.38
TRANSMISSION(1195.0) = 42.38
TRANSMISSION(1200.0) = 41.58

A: 43.0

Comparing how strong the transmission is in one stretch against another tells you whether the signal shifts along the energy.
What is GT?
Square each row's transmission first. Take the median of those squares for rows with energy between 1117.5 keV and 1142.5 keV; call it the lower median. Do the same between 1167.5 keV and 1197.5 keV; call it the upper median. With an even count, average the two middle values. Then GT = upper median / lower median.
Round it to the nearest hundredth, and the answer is 0.87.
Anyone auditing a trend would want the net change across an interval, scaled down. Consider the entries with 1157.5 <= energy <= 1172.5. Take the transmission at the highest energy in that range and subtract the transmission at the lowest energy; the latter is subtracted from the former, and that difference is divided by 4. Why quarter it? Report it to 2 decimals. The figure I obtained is -0.09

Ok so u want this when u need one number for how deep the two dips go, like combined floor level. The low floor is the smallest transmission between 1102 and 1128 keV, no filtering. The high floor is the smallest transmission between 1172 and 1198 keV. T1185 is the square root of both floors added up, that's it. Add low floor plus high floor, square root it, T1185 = 8.36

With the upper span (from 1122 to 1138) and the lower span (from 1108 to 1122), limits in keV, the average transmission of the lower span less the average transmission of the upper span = -2.5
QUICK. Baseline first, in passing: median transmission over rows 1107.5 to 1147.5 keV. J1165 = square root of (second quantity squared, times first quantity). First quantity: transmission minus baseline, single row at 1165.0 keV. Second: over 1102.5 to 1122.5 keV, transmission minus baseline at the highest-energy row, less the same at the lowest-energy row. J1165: 15.0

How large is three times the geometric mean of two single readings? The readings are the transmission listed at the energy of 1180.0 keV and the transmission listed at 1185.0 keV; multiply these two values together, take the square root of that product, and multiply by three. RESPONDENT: 118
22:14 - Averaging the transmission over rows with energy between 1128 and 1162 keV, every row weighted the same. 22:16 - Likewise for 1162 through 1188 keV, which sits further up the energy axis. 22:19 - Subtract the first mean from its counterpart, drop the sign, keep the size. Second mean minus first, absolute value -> 1.3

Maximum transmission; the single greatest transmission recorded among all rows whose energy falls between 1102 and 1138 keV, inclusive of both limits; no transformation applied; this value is 44.07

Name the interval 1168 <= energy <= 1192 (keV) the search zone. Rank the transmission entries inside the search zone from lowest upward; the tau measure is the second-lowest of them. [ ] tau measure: 38.52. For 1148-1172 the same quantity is 37.75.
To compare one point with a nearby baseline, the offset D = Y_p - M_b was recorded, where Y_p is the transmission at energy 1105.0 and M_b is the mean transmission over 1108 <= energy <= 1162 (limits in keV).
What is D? -9.9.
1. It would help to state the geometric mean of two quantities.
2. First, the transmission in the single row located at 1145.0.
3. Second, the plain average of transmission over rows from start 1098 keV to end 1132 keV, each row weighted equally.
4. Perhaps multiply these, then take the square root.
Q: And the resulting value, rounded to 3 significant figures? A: 38.8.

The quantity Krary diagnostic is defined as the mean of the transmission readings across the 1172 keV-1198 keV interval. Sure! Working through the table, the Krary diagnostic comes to 40.3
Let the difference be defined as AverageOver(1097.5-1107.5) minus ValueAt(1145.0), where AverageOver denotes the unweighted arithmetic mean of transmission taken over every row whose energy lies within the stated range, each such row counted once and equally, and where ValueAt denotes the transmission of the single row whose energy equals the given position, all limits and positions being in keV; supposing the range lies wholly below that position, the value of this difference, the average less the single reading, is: -9.1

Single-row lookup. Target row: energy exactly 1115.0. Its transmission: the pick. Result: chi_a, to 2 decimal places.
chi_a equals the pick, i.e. 41.02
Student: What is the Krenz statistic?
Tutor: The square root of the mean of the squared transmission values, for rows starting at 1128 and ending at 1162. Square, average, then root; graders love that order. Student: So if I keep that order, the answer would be 41.5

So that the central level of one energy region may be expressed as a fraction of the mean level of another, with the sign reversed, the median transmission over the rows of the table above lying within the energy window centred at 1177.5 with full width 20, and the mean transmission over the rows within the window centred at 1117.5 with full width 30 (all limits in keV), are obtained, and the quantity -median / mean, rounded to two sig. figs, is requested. -0.99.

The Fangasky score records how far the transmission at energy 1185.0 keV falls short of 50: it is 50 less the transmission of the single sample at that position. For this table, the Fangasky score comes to 10.2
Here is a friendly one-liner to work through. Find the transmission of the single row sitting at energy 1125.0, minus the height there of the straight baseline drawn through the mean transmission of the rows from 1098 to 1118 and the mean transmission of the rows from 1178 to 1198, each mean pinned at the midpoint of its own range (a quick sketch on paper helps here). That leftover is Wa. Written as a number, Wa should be 6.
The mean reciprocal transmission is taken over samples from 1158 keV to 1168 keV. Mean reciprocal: 0.0247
